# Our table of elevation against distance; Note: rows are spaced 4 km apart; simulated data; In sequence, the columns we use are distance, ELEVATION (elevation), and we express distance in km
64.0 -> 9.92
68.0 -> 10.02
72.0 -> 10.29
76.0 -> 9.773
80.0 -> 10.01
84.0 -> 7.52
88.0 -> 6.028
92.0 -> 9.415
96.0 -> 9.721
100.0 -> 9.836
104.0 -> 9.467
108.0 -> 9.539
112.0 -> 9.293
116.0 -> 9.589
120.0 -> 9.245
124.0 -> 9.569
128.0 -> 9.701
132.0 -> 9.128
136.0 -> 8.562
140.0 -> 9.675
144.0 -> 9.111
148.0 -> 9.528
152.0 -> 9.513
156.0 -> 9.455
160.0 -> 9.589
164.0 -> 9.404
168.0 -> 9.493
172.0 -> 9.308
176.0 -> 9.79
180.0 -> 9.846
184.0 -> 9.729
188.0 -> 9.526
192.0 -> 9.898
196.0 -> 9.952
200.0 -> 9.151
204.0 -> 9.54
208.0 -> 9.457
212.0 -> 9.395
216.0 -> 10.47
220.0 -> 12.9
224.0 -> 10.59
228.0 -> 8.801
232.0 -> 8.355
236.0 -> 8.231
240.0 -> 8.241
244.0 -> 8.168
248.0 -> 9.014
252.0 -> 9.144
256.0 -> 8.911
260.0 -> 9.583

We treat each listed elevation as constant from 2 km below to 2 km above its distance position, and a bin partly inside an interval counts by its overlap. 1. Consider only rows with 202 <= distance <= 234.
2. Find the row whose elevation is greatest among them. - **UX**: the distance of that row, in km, 220.0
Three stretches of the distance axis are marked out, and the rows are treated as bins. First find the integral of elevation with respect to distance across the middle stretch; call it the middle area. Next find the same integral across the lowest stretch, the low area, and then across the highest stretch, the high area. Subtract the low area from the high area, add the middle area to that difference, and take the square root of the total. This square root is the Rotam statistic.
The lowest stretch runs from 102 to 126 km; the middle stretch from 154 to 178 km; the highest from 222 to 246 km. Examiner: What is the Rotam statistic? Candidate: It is 14.5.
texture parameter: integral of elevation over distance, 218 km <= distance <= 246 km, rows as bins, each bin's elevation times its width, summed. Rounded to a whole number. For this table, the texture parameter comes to 261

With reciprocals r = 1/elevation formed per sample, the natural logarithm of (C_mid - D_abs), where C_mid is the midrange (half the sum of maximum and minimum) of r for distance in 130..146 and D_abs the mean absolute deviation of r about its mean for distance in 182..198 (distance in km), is -2.22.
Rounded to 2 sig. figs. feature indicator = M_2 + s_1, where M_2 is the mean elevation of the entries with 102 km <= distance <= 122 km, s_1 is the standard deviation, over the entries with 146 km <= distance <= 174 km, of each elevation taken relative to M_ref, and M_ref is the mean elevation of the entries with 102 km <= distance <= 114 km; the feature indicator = 9.5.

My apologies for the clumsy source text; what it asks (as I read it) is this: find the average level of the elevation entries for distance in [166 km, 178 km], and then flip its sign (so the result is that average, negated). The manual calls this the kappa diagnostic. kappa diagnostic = -9.5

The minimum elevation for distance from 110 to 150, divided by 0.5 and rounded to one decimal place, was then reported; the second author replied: 17.1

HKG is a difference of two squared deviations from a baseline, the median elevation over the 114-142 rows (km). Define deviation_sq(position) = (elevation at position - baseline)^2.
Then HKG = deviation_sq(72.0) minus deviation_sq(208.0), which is 0.5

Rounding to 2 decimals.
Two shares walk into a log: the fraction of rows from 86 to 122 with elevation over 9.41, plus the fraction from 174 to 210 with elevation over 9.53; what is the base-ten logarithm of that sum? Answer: 0.12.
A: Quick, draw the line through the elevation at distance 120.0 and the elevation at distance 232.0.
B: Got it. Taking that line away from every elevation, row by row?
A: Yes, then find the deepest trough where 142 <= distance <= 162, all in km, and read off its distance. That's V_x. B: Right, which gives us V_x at 144.0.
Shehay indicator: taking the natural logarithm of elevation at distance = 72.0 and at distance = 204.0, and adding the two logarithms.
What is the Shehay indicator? 4.59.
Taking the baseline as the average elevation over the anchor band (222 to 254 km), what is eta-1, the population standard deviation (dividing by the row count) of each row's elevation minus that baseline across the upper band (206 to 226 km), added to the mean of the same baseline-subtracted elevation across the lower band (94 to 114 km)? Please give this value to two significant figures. 2.0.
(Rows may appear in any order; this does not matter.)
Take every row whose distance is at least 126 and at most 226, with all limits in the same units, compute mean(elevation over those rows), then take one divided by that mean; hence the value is 0.103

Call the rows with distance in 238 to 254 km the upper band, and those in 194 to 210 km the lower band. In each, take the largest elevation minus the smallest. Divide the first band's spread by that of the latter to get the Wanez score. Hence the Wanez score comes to 1.2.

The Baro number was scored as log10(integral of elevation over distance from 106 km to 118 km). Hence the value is 2.06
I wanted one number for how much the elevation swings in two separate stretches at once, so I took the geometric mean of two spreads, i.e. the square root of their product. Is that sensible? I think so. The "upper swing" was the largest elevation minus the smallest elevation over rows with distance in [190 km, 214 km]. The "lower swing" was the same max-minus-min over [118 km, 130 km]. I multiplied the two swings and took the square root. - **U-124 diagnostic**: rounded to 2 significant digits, 0.60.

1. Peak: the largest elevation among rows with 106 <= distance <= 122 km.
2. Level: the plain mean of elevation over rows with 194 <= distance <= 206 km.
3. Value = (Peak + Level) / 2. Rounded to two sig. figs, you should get 9.6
